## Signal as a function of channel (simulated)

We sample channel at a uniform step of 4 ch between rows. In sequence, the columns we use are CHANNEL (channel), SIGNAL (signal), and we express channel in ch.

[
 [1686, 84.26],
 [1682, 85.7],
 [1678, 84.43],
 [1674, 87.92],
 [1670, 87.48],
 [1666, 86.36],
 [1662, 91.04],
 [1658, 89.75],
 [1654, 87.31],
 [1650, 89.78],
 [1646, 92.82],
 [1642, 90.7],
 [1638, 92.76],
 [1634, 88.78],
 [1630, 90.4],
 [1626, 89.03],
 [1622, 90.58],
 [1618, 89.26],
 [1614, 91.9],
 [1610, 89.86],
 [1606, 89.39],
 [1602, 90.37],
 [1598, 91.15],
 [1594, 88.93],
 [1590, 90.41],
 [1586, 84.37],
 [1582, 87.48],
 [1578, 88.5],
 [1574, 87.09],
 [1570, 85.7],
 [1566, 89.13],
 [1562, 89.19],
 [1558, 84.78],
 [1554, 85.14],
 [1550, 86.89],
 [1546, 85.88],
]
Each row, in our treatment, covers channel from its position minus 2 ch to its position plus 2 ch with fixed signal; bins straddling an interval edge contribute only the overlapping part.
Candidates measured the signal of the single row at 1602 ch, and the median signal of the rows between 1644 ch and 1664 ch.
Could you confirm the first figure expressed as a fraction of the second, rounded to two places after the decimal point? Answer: 1.01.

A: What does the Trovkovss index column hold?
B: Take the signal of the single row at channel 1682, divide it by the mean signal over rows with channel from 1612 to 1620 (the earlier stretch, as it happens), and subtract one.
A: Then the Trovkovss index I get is -0.05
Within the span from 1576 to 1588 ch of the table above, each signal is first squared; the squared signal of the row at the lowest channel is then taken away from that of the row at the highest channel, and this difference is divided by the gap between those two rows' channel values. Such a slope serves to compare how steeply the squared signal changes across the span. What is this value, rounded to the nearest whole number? -89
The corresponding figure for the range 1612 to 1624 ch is -30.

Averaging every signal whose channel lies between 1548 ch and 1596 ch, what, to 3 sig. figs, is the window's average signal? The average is 87.3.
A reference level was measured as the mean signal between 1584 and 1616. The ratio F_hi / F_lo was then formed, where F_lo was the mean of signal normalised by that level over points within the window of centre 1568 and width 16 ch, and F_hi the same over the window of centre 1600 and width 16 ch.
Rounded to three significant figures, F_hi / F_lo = 1.02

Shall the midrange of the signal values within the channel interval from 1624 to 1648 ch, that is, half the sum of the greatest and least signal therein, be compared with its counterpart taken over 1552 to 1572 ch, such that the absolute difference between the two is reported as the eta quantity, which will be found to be 3.8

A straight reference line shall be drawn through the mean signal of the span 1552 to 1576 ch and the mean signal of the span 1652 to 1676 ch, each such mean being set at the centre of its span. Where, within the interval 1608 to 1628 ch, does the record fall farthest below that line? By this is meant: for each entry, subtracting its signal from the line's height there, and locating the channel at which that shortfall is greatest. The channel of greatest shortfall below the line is 1626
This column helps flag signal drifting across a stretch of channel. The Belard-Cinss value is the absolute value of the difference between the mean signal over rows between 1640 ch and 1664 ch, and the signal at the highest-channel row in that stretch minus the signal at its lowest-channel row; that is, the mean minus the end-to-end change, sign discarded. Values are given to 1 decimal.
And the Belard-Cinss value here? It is 89.9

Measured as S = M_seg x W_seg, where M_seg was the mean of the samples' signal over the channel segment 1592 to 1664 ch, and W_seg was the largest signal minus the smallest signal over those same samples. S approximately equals 497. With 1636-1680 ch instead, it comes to 748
